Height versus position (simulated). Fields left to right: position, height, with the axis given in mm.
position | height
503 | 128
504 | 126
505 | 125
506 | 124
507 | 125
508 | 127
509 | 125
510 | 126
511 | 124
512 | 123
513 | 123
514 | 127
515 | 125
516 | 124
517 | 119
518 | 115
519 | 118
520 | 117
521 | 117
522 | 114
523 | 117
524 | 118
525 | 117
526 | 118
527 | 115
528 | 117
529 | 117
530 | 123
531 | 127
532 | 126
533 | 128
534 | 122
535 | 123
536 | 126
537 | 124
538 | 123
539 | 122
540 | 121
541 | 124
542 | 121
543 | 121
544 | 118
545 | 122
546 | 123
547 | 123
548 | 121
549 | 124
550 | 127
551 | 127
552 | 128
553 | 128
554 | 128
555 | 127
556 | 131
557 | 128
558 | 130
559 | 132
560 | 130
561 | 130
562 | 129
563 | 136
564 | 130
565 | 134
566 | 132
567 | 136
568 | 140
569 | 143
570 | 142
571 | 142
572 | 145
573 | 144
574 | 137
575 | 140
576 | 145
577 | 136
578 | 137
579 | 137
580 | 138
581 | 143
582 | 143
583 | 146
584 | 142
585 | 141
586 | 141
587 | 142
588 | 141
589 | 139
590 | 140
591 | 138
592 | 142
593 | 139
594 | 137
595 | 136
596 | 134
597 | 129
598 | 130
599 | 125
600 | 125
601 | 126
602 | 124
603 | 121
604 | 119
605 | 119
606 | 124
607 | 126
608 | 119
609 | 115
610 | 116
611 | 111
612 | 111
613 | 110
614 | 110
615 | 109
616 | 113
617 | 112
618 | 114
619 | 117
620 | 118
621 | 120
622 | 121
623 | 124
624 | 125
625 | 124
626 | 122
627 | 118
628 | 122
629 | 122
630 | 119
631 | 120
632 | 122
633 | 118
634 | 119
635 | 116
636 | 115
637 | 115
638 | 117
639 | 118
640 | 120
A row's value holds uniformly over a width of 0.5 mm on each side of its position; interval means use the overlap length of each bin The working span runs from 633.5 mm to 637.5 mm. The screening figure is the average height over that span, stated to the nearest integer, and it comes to 116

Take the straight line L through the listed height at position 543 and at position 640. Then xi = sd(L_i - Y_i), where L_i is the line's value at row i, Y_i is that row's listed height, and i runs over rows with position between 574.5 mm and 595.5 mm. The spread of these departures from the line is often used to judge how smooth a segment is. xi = 2.8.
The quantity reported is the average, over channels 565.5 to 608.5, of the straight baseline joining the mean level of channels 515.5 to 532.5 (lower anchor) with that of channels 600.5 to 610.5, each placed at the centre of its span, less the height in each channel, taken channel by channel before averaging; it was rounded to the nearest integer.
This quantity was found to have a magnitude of -15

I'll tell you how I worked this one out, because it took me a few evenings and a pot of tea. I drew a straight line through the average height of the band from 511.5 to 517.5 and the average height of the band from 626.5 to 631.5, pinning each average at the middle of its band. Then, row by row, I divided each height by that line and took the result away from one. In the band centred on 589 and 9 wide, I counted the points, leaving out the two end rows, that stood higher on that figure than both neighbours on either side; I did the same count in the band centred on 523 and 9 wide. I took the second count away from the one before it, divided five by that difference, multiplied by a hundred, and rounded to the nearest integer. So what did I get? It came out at -500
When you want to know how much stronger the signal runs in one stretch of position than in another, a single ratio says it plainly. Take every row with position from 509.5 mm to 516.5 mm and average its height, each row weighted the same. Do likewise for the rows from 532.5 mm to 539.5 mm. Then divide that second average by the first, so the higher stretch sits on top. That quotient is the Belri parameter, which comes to 1.00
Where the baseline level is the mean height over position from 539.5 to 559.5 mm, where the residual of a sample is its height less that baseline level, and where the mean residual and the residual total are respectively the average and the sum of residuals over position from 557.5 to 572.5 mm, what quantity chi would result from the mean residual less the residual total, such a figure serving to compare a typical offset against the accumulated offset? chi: -143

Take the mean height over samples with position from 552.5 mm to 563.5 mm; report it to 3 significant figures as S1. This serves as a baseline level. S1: 130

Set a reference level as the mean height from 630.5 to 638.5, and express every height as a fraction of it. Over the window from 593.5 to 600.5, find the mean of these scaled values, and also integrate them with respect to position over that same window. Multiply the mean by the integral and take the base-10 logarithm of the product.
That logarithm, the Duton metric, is 0.94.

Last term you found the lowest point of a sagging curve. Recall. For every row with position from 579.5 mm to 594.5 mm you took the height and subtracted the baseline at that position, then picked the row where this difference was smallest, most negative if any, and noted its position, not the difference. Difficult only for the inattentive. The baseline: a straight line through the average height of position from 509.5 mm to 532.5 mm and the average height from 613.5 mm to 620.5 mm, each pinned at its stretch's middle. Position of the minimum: 580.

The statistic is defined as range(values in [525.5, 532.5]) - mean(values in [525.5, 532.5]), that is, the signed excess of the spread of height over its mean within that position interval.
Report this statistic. -108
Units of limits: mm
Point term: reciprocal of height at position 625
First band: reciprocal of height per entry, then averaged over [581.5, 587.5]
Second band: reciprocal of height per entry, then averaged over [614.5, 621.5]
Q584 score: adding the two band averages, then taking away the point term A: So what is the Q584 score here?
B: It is 0.0077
